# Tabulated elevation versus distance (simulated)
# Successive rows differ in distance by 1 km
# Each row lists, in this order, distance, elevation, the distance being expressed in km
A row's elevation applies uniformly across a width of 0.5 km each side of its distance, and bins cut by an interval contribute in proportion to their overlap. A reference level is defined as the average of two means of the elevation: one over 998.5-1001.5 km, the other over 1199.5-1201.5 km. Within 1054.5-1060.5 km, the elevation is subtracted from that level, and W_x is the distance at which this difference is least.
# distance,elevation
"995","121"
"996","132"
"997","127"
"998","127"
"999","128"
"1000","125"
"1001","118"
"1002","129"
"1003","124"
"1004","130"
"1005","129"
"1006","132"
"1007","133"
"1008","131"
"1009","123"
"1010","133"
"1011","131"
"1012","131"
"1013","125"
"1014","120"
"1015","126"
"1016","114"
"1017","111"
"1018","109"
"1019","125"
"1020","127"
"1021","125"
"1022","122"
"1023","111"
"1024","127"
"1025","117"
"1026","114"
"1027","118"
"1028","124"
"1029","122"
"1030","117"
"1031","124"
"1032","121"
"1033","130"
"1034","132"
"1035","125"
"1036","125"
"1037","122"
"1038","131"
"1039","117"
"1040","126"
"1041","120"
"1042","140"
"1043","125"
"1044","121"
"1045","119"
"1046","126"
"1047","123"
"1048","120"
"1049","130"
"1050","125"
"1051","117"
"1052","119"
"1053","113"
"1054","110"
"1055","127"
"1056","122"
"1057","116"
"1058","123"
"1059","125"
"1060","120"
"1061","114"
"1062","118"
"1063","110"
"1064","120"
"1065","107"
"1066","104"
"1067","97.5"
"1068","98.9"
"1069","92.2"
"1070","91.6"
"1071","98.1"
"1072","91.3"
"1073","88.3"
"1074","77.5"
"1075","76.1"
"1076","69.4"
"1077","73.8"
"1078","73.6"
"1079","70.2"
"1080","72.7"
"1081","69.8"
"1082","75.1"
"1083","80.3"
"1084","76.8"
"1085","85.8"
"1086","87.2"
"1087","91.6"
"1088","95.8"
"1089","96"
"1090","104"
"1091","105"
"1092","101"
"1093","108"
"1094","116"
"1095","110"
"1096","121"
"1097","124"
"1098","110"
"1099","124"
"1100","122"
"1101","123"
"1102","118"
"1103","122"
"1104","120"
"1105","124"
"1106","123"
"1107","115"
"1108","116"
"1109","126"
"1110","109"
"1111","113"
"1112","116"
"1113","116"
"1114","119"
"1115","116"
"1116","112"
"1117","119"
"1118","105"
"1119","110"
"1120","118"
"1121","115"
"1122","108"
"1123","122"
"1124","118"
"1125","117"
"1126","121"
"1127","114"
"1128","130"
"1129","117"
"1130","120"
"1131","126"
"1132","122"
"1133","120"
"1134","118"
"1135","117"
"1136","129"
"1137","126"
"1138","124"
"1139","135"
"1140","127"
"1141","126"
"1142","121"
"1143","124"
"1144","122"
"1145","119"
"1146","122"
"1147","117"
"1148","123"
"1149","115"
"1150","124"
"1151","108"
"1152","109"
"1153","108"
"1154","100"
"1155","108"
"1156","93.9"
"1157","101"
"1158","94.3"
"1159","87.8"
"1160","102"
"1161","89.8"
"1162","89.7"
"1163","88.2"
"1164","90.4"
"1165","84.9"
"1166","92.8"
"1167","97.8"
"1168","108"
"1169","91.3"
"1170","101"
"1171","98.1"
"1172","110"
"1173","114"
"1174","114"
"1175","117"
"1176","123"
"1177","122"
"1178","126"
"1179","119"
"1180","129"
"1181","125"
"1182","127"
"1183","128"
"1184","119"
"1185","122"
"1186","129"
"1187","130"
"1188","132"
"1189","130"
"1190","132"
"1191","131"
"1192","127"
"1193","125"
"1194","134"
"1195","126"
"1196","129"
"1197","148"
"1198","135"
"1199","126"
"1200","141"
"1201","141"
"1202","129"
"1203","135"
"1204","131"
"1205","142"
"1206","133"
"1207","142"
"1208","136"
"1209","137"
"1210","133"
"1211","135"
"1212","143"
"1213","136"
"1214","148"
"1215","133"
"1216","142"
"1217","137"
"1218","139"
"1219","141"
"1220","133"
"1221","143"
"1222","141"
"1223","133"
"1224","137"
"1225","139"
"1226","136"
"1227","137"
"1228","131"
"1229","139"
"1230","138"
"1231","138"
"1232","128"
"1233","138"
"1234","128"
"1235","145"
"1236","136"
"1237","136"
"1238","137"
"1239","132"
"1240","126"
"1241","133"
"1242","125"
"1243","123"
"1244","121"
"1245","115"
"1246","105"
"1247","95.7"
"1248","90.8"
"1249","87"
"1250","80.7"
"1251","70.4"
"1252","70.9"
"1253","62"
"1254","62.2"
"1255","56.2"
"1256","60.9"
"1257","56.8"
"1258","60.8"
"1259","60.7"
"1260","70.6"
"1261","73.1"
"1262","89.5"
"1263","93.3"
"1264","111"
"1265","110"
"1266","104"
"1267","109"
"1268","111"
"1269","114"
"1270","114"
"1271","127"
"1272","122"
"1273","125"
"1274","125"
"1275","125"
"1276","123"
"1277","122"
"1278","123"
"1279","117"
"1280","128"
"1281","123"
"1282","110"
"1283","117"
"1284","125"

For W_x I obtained 1055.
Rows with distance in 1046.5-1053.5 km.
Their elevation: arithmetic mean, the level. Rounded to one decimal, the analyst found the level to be 121.0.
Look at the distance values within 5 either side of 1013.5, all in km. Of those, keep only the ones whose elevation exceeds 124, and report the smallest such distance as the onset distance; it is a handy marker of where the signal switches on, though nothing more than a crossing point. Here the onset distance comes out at 1010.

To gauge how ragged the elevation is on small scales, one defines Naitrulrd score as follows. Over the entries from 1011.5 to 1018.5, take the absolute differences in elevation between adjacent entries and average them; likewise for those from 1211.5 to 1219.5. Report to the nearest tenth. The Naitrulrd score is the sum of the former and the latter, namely 13.1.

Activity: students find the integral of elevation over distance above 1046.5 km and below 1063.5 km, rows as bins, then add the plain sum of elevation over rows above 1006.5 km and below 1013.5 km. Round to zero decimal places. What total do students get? 2939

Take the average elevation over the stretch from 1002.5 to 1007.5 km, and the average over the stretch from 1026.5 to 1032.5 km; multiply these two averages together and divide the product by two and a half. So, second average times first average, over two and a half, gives 6273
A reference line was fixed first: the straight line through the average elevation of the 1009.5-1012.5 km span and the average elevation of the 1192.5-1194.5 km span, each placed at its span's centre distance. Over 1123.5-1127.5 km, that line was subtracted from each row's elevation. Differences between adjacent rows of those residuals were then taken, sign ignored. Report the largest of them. 7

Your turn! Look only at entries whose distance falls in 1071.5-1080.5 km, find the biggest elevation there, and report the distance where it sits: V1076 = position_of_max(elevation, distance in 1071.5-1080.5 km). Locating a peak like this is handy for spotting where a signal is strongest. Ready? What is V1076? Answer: 1072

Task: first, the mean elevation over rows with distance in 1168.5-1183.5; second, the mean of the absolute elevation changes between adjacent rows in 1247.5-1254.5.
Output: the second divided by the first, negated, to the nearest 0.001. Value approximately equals -0.043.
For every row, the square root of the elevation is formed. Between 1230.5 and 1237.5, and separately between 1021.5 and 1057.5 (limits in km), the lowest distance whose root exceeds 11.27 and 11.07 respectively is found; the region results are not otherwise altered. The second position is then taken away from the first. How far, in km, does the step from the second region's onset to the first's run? 207 km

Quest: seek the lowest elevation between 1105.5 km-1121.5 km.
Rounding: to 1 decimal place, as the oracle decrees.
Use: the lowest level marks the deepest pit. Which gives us 105.0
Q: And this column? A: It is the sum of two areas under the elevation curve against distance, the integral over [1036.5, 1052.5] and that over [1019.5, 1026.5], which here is 2824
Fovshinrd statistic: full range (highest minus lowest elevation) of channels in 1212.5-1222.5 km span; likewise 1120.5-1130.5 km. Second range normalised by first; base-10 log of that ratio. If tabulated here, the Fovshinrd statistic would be 0.17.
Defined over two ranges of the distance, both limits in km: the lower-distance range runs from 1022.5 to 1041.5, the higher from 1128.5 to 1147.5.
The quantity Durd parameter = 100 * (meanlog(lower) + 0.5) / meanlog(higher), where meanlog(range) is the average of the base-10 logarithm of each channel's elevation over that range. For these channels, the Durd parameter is 124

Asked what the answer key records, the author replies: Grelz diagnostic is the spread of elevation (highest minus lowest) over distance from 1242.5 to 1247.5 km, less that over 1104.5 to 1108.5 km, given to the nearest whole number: 18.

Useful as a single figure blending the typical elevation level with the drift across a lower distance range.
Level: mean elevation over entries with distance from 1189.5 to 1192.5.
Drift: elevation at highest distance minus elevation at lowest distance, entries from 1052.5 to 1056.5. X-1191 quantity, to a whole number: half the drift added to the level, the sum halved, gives 67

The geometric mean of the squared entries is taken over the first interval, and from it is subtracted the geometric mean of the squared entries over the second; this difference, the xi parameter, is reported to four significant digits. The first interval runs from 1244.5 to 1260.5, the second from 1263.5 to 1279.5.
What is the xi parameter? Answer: -8391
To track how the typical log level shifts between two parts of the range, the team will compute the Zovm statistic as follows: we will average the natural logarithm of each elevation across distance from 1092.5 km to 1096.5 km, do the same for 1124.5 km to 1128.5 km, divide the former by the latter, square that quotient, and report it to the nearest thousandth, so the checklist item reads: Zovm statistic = 0.976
